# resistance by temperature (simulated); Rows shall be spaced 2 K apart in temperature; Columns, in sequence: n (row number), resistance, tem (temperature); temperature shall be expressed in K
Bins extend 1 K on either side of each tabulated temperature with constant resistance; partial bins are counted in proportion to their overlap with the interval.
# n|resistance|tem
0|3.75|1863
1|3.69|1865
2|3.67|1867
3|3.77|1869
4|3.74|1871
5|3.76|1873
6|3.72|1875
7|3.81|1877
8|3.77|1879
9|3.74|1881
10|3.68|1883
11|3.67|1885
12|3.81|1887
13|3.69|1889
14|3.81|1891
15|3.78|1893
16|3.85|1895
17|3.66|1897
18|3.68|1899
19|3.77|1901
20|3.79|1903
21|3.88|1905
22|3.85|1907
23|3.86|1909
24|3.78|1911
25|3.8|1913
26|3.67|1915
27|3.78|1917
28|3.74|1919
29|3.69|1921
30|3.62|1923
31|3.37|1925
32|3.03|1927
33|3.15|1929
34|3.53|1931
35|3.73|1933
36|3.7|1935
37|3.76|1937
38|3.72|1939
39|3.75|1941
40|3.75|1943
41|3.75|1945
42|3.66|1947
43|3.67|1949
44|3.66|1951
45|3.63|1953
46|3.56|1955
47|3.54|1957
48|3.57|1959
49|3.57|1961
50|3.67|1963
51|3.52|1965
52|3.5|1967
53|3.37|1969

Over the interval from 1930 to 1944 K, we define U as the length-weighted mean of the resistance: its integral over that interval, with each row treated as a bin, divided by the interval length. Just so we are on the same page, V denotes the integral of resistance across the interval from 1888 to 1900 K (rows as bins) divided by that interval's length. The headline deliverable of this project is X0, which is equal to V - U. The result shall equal 0.04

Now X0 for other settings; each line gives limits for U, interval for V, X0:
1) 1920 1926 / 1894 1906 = 0.21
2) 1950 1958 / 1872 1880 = 0.17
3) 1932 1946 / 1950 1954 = -0.09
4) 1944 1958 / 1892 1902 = 0.11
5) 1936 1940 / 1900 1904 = 0.04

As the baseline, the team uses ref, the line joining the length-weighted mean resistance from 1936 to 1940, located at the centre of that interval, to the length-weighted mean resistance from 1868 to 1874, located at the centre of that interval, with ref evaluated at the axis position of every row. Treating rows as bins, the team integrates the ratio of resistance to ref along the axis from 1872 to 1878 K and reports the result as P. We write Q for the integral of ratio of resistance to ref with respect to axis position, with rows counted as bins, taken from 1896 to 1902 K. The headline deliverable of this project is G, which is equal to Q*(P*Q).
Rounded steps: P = 6.01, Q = 5.93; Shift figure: 211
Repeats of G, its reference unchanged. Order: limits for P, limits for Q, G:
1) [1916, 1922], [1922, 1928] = 172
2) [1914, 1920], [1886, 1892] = 217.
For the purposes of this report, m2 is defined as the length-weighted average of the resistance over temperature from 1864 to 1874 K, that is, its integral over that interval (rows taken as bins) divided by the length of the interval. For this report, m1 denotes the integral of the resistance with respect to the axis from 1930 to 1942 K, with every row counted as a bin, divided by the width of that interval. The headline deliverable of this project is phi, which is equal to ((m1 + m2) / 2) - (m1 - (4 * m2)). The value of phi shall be 14.9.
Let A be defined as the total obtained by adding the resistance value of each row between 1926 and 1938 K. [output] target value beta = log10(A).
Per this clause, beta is 1.32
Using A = 20.9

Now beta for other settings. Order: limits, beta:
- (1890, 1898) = 1.18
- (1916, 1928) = 1.33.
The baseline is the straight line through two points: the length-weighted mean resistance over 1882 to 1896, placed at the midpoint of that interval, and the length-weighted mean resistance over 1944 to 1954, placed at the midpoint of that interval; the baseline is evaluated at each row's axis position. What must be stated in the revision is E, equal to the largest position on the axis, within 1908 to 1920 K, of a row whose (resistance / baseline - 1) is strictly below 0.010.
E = 1919 K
